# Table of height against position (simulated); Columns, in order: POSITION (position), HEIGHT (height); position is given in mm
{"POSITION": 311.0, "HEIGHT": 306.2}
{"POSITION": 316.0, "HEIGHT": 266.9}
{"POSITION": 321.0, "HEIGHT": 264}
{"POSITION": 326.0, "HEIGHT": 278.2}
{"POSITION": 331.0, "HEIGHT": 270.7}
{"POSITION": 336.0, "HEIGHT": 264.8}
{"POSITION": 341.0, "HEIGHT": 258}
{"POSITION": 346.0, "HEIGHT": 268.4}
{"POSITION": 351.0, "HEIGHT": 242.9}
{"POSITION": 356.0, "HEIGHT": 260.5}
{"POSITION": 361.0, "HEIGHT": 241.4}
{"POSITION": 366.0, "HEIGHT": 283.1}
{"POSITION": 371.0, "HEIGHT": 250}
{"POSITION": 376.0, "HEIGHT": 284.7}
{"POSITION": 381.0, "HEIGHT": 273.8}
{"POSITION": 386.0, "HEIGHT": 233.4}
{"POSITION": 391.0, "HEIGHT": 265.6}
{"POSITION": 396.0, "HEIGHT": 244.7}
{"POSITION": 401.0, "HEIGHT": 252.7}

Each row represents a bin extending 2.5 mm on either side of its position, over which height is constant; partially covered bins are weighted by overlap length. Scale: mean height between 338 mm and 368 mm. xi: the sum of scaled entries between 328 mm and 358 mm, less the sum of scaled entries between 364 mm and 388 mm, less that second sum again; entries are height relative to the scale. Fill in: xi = -4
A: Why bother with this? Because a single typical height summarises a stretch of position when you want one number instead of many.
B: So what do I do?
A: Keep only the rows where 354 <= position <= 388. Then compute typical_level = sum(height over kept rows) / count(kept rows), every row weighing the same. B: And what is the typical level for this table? 261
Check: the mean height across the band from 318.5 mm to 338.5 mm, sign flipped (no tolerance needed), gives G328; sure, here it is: -269.4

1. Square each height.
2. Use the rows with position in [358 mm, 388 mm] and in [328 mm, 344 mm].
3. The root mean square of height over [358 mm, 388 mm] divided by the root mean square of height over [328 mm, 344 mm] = 0.990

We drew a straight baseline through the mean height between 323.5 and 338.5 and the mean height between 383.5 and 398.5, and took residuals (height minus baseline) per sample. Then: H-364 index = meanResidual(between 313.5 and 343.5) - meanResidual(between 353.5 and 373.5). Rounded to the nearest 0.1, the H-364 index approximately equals -5.3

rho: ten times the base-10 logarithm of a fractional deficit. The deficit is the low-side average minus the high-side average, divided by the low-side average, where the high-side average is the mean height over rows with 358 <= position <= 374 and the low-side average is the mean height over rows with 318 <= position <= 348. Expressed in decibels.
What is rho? -15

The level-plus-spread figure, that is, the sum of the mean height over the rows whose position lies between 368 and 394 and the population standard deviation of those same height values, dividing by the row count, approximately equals 280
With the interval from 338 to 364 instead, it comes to 265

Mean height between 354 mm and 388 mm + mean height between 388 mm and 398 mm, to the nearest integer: 516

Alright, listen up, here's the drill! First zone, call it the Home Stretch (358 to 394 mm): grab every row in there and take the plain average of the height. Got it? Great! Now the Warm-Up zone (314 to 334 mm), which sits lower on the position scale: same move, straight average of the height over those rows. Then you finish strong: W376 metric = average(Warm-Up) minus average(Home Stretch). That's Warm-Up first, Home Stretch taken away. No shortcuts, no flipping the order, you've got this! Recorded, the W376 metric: 8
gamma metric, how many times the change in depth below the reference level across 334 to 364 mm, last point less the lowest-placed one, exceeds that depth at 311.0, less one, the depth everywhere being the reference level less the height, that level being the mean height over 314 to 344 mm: -2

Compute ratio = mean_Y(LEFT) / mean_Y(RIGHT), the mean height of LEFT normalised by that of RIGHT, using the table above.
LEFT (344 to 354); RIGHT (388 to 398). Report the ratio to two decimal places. 1.00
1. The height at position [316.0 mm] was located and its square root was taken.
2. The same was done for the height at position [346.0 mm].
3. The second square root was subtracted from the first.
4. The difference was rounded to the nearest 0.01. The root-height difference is -0.05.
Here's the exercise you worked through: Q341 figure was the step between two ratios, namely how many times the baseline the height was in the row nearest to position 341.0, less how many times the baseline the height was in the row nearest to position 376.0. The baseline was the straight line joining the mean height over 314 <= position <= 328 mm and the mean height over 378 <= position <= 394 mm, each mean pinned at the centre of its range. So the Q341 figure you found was -0.13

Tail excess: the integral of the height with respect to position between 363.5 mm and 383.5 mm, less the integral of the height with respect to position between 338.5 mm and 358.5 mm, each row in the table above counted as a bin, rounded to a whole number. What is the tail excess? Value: 309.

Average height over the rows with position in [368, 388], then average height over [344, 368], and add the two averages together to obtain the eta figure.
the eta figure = 520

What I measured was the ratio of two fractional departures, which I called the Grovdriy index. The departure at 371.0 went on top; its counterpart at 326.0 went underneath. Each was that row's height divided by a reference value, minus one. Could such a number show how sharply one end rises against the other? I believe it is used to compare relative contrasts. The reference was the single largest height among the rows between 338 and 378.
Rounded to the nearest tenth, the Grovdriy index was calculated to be 5.3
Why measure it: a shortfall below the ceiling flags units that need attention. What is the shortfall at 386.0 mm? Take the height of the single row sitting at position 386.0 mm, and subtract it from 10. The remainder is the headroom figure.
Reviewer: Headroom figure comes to -223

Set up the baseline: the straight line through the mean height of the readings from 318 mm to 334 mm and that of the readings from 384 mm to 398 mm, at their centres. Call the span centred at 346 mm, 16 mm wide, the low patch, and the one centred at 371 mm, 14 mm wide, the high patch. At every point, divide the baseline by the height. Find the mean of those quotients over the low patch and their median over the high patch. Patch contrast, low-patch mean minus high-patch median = 0.12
